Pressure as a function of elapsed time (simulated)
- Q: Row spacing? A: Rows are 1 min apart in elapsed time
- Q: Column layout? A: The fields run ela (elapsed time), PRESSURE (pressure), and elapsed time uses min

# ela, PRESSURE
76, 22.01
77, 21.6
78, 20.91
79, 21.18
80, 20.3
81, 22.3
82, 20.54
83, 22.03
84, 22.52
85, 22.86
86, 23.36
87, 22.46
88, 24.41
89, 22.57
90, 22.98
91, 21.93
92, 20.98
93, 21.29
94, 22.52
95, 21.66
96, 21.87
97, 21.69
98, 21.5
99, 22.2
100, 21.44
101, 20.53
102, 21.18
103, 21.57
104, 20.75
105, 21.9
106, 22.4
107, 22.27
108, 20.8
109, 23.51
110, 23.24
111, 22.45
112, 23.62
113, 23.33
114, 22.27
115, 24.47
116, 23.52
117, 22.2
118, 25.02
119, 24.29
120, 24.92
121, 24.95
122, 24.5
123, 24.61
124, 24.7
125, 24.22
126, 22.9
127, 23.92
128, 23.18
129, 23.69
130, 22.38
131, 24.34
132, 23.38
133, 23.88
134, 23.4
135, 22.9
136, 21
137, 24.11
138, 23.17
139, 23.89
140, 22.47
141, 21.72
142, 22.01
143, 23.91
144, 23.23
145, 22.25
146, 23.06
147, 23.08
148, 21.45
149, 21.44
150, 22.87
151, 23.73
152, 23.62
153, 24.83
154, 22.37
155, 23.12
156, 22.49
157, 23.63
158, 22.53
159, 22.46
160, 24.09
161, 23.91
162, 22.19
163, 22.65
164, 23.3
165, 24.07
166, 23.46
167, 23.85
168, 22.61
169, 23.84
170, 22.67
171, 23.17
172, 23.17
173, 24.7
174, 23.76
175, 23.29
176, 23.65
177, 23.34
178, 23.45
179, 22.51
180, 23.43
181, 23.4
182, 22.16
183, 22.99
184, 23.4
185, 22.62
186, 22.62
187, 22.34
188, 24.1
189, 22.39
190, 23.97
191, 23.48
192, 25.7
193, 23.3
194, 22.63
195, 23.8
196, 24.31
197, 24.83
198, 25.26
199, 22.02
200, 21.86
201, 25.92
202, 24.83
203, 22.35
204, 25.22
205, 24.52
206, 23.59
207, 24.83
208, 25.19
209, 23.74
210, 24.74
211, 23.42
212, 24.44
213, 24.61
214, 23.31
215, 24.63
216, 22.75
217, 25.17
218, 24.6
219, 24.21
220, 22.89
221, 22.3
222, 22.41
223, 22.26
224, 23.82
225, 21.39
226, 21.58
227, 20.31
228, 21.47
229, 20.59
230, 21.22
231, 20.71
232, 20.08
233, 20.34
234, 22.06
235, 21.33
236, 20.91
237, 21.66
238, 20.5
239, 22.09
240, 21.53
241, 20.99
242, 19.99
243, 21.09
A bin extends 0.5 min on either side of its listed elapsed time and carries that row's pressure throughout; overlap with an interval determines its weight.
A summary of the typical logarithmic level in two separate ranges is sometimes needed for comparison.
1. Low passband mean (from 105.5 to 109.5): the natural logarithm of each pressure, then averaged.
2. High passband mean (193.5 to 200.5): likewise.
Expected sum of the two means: 6.26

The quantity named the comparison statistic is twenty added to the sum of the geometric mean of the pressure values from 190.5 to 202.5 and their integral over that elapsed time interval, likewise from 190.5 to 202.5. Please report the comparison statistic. 332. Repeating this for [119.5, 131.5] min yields 332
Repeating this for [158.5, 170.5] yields 322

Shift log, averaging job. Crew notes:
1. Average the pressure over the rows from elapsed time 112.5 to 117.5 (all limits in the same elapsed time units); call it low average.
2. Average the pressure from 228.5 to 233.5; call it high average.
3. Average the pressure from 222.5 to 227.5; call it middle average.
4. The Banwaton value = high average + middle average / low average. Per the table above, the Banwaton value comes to 21.5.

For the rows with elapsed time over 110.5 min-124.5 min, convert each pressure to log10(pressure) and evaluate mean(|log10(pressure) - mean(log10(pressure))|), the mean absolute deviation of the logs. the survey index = 0.016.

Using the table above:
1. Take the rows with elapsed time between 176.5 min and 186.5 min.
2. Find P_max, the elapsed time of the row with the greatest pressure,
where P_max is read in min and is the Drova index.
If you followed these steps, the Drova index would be 178 min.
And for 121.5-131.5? 124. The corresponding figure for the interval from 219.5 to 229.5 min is 224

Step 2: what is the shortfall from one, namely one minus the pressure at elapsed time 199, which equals -21.0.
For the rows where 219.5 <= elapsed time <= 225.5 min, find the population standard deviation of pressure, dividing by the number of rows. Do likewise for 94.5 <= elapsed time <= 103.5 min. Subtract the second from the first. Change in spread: 0.29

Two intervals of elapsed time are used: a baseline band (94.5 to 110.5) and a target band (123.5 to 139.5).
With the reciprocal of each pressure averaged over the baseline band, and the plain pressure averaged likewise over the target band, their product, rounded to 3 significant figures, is 1.08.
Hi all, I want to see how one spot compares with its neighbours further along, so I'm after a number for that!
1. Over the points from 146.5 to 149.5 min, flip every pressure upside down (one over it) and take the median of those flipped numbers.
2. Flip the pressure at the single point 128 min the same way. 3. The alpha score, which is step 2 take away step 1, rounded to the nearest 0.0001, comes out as -0.0035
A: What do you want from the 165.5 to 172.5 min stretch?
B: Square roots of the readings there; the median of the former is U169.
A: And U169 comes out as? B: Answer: 4.81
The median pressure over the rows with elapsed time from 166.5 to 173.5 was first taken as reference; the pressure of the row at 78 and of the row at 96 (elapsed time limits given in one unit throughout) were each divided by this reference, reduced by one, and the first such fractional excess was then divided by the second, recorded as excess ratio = 1.7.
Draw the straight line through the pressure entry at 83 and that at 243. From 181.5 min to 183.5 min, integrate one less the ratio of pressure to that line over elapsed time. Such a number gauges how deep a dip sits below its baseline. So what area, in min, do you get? -0.11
